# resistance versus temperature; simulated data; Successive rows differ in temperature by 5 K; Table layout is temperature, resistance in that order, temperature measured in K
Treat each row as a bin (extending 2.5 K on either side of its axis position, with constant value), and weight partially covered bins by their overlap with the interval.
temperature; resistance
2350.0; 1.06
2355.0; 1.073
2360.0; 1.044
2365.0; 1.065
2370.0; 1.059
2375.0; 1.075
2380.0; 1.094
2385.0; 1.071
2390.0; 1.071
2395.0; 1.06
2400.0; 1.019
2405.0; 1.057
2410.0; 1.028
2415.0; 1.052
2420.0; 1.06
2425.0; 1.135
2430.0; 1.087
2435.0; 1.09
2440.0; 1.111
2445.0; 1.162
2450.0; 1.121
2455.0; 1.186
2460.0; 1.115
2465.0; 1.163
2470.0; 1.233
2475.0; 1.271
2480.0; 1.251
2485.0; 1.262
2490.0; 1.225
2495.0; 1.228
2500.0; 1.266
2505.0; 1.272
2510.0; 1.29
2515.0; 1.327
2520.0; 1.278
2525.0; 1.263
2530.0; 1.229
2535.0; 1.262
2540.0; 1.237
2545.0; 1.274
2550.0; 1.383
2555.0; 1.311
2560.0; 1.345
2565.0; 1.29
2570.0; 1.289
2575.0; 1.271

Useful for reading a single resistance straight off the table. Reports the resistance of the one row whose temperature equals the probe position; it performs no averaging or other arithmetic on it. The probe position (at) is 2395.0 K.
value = 1.06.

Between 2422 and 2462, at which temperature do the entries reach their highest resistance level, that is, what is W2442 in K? 2455.0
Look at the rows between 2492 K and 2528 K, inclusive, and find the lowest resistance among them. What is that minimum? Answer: 1.228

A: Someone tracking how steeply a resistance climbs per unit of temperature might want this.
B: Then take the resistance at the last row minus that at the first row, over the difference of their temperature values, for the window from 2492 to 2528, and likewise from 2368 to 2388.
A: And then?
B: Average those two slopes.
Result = 0.0010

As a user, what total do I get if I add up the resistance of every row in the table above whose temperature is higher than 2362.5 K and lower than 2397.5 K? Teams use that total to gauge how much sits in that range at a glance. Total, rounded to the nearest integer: 7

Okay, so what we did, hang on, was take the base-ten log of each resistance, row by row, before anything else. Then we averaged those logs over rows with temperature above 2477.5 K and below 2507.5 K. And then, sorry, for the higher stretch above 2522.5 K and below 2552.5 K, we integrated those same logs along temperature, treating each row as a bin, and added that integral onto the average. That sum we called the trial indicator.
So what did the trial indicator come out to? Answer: 3.2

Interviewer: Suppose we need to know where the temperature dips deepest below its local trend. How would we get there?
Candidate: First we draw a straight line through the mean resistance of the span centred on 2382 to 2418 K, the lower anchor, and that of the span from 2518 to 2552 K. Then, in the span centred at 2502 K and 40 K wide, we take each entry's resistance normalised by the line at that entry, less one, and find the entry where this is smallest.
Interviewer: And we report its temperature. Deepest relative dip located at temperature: 2495.0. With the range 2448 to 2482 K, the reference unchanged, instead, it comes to 2460.0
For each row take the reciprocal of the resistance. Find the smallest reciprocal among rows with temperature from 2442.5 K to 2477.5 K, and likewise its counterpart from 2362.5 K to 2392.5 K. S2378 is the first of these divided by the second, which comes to 0.86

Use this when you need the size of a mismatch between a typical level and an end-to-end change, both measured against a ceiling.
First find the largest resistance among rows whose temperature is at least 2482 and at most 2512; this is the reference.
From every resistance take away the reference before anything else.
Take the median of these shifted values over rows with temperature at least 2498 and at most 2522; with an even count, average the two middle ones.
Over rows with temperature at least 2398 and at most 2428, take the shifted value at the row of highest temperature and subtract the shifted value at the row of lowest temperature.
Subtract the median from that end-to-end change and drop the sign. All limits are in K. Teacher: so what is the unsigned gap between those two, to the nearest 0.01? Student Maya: 0.13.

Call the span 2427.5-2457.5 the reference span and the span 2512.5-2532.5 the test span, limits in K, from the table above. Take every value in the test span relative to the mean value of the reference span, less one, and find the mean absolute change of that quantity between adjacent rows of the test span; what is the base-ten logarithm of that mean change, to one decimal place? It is -1.5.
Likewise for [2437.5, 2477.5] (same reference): -1.3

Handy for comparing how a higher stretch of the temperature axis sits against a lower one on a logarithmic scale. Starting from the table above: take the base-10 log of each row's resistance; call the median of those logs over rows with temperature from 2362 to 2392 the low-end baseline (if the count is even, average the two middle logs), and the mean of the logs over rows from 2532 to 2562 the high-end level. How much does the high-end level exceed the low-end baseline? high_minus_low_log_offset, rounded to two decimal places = 0.08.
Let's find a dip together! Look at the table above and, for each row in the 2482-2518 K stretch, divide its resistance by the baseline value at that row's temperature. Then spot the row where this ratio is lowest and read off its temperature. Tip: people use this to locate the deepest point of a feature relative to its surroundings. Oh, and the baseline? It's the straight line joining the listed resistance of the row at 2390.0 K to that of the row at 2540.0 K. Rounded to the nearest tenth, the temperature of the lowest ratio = 2495.0 K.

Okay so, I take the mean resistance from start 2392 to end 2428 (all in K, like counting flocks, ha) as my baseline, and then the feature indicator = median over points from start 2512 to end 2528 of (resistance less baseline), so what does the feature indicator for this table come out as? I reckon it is 0.22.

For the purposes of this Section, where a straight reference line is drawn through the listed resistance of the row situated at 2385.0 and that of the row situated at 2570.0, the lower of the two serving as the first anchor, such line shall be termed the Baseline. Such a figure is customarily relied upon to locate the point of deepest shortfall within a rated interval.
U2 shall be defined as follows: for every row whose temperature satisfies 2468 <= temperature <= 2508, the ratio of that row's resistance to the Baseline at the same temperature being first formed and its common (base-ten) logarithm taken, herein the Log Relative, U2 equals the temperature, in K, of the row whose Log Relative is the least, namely 2495.0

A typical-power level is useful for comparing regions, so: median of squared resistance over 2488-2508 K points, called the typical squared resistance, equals 1.56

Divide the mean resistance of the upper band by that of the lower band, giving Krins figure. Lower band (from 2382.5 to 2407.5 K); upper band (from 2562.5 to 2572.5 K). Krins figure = 1.22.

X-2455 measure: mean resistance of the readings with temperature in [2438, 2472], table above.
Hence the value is 1.16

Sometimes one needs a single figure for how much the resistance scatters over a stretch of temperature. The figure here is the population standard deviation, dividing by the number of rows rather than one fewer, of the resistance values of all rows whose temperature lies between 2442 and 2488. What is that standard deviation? 0.057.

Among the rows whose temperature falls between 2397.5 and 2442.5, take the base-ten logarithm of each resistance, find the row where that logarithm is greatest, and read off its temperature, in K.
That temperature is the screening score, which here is 2425.0 K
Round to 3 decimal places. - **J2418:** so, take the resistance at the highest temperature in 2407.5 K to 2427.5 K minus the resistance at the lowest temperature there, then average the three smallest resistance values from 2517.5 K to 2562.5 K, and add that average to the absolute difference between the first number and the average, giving 2.378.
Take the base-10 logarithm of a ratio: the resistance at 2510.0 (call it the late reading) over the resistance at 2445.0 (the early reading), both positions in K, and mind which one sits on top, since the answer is 0.045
